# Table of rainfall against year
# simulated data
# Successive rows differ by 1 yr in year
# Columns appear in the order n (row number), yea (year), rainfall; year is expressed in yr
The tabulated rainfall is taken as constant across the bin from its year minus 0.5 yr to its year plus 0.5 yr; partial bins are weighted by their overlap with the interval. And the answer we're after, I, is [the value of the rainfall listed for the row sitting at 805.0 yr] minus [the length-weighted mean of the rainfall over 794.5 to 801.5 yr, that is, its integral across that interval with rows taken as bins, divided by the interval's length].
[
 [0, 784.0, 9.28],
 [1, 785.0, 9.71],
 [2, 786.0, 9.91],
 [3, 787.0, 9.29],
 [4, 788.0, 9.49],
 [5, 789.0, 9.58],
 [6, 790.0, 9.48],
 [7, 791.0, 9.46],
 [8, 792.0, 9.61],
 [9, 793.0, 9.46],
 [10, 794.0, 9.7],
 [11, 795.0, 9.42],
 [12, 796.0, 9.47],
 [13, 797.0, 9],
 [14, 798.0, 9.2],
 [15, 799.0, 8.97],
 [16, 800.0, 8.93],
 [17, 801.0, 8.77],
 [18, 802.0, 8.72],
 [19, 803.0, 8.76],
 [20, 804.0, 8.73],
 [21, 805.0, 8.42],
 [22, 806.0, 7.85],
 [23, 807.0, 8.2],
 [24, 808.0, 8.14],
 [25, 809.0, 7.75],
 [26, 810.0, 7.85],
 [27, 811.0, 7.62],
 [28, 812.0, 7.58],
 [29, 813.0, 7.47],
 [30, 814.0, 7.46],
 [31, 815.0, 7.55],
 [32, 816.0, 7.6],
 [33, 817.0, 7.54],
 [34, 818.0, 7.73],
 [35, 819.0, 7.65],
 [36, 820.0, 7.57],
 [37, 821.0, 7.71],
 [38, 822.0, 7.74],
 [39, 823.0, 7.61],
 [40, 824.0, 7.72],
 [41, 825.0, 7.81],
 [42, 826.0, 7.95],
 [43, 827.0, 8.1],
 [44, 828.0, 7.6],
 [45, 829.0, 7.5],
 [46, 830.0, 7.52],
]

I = -0.7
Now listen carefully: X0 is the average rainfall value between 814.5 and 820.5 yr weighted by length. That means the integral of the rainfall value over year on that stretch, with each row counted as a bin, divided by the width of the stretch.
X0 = 7.6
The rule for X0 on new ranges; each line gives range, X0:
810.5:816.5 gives 7.5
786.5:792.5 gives 9.5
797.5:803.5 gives 8.9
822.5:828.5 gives 7.8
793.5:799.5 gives 9.3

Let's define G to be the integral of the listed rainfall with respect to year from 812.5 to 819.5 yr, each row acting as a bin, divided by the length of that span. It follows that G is 7.6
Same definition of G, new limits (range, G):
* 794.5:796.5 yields 9.4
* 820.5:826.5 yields 7.8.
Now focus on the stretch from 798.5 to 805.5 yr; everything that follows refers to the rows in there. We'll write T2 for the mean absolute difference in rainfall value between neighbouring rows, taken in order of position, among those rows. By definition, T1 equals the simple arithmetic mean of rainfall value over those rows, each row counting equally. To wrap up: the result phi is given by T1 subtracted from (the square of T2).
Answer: -8.7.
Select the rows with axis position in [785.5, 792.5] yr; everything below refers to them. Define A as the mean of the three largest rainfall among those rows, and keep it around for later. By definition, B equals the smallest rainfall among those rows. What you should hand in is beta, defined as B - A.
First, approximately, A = 9.7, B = 9.29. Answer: -0.41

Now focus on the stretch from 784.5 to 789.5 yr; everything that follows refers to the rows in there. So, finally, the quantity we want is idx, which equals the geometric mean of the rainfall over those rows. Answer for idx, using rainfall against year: 9.6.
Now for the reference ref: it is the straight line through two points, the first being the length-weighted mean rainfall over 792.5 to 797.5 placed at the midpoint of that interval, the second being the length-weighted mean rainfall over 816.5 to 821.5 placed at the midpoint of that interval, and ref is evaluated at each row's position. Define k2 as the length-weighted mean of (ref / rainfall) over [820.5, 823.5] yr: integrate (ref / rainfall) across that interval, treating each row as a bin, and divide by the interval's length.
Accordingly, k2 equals 0.97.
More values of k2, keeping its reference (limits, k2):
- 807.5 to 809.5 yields 1.06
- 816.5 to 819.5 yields 1.01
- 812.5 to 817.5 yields 1.05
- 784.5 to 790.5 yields 1.04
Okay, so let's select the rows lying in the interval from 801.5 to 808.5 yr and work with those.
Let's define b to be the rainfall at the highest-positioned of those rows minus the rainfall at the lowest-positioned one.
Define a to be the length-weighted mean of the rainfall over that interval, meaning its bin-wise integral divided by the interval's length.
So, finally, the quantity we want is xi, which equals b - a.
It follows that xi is -9.0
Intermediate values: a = 8.4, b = -0.6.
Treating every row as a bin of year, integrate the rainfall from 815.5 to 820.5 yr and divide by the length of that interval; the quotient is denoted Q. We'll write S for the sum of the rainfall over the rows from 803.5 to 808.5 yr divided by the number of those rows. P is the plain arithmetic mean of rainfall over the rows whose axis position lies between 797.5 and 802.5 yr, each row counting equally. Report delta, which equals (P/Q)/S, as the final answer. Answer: 0.142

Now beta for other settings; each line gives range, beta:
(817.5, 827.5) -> -0.38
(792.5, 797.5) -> -0.54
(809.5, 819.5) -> -0.28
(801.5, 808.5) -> -0.89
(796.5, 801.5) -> -0.29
